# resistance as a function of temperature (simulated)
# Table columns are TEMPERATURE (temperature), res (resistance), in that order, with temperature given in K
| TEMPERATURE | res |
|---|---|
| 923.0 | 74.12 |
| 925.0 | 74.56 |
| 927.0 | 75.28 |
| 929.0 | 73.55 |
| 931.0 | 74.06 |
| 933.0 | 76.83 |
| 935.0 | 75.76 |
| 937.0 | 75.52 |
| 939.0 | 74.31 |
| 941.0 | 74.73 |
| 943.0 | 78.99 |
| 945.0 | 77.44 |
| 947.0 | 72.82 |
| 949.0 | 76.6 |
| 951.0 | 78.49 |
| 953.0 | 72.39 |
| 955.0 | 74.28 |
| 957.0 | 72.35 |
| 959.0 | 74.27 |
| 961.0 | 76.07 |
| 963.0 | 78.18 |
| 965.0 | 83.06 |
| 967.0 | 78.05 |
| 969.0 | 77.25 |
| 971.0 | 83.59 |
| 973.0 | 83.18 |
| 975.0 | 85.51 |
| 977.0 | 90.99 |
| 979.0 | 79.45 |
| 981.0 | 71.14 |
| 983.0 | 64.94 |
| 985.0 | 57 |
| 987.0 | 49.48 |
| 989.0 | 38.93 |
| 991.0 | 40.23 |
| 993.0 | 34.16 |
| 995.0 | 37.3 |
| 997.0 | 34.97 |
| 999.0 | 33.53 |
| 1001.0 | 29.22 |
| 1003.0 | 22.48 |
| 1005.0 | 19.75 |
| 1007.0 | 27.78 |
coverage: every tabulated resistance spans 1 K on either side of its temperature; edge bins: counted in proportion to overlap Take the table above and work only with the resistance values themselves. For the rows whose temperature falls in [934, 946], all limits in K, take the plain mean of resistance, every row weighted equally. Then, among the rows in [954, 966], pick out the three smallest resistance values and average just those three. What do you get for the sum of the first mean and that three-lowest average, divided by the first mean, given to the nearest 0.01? 1.97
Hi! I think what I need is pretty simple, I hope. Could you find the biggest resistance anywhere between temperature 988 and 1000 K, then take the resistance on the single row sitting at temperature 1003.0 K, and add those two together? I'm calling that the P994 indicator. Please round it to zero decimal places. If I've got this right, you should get 63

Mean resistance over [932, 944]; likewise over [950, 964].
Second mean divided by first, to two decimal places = 0.99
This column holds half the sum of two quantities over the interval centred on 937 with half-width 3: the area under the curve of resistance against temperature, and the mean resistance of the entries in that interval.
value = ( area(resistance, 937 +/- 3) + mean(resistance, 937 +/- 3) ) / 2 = 263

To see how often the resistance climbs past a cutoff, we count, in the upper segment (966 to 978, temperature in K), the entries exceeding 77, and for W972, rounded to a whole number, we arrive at 6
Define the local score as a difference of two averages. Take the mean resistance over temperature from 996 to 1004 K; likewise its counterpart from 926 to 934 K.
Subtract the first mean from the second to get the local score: 45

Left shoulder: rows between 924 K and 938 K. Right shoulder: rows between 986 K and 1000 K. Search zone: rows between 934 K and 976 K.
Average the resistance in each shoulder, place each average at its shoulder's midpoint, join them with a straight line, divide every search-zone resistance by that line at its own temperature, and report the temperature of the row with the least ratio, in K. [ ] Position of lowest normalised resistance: 935.0 K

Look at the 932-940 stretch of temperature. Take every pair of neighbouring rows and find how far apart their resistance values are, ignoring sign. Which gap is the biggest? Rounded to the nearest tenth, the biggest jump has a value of 1.2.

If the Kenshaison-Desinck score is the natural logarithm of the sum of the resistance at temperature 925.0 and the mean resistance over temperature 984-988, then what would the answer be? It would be 4.85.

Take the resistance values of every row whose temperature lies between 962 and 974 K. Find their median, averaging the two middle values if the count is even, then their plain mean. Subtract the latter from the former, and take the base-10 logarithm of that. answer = -1.2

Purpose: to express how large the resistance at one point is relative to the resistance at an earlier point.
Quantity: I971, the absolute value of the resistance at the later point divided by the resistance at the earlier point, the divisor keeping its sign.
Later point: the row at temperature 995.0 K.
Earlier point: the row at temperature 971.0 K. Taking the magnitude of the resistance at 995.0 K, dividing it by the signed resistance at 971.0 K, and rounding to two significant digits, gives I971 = 0.45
